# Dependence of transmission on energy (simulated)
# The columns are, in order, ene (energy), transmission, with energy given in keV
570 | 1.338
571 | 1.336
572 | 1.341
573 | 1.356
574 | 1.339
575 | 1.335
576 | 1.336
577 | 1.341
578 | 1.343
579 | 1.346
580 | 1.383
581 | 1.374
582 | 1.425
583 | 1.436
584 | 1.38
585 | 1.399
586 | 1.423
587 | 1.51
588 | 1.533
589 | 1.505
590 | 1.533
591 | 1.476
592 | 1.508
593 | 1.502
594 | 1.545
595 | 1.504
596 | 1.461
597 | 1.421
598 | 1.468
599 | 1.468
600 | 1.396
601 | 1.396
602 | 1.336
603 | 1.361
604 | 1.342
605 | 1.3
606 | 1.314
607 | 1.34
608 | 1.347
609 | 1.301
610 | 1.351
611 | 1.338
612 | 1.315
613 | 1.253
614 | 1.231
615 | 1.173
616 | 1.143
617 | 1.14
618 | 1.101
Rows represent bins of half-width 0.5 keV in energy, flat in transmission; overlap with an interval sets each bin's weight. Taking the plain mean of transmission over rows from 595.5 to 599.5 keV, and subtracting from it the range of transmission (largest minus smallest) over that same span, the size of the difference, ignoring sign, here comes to 1.41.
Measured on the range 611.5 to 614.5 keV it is 1.18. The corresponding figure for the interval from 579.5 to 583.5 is 1.34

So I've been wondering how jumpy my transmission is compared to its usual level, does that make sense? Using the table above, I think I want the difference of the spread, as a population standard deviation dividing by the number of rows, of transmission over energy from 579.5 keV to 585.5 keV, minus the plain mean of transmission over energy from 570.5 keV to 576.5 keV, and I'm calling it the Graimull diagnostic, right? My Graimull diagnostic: -1.317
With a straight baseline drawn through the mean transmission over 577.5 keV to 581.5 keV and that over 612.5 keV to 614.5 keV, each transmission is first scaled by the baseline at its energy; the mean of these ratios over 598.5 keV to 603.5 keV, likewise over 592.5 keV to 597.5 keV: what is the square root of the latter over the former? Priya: 1.03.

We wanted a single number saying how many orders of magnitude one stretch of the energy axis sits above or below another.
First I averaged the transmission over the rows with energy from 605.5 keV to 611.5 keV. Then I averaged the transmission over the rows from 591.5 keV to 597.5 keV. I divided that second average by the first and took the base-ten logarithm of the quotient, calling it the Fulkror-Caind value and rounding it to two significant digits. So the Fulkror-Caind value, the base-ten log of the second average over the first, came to 0.049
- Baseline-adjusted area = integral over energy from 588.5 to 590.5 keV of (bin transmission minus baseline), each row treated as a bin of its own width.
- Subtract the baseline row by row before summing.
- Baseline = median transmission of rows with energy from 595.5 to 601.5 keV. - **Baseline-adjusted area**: 0.16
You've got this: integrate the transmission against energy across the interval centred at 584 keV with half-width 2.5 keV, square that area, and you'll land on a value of 50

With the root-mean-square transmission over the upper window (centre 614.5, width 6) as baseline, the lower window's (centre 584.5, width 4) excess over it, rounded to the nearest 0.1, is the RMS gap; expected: 0.2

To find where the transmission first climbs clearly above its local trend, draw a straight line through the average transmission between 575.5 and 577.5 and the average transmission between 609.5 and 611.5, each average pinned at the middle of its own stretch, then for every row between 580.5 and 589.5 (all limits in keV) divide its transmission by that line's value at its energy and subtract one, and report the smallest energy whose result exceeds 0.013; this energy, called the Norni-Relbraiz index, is 581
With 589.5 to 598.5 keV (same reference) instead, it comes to 590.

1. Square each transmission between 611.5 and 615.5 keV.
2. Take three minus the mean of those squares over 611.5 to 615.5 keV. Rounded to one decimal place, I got 1.5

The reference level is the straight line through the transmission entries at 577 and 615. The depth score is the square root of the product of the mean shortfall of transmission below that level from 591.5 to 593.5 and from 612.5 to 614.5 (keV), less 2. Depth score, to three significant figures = -1.88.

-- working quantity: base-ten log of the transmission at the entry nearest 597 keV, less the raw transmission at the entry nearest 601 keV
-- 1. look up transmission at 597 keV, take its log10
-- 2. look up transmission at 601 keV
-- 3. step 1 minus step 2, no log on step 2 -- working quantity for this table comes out -1.24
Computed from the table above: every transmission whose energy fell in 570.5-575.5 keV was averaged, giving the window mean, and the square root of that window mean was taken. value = 1.16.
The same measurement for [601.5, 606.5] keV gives 1.15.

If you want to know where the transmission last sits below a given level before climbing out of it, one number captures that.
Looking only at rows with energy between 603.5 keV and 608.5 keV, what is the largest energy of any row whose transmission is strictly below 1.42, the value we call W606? 608 keV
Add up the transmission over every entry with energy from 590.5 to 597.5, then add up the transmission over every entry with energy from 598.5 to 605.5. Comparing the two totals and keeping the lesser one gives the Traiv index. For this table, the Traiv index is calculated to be 9.60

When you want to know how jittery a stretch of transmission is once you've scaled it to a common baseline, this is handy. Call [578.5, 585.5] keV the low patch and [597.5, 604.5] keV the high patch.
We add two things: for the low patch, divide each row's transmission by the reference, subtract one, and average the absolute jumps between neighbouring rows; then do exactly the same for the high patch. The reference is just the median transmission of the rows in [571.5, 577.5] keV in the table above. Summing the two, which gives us 0.0447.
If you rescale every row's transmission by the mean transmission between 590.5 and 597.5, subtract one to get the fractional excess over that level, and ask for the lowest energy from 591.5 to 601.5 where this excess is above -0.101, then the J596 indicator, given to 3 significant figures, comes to 592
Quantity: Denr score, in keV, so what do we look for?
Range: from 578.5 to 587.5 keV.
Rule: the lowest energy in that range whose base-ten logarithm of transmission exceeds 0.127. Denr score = 579 keV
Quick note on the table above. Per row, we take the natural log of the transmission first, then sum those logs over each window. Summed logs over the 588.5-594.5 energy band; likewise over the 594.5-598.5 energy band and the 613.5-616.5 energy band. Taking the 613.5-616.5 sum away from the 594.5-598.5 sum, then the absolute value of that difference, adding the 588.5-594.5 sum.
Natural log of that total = 1.3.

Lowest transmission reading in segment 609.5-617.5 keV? 1.14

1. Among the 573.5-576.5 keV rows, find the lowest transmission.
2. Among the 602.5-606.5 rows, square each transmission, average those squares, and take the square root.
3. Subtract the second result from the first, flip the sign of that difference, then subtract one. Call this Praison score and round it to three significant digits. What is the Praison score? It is -1.01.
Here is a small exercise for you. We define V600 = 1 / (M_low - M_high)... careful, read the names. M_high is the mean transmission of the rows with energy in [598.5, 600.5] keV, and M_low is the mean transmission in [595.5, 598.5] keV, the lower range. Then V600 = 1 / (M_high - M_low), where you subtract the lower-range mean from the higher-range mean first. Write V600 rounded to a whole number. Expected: -56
